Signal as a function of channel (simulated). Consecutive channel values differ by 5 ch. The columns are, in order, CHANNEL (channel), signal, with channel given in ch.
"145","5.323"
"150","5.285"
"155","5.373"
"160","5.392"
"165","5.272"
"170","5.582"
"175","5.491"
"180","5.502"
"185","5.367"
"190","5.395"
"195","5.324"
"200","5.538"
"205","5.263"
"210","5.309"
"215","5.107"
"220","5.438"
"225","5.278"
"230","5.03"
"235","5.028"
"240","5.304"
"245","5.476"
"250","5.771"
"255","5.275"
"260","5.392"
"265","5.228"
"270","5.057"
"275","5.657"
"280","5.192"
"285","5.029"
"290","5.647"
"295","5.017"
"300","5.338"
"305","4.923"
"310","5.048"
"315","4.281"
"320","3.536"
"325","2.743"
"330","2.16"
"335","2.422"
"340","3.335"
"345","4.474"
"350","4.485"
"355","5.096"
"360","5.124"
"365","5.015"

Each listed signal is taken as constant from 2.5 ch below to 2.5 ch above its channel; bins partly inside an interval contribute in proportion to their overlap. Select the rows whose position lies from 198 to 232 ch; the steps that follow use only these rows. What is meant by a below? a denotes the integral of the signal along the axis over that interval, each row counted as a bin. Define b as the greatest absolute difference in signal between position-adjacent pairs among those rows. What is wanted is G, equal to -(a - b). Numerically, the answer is -179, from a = 180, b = 0.3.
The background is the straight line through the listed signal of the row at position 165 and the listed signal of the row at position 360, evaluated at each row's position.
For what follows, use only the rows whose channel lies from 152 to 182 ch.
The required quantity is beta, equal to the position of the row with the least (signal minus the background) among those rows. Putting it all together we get 165 ch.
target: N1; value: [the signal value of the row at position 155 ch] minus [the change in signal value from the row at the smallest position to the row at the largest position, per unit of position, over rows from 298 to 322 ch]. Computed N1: 5.46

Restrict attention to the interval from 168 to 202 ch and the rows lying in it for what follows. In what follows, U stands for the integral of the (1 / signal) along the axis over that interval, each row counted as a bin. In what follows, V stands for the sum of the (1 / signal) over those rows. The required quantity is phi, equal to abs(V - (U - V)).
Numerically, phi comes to 3.67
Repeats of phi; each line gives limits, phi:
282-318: 4.43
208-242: 3.84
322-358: 6.79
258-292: 3.78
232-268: 4.13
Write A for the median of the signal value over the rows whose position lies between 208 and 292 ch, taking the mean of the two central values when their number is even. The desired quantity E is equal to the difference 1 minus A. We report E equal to -4.28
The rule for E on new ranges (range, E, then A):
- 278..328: -4.02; 5.02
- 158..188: -4.44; 5.44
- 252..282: -4.25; 5.25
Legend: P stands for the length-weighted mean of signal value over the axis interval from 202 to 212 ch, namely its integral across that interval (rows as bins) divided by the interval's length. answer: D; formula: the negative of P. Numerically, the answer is -5.30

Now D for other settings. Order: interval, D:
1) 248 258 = -5.50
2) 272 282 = -5.42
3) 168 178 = -5.53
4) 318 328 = -3.07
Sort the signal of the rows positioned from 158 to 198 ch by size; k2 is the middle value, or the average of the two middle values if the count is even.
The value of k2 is 5.39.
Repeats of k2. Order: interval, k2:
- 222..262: 5.29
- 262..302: 5.21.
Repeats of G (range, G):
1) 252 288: -189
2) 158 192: -184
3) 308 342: -113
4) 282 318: -180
